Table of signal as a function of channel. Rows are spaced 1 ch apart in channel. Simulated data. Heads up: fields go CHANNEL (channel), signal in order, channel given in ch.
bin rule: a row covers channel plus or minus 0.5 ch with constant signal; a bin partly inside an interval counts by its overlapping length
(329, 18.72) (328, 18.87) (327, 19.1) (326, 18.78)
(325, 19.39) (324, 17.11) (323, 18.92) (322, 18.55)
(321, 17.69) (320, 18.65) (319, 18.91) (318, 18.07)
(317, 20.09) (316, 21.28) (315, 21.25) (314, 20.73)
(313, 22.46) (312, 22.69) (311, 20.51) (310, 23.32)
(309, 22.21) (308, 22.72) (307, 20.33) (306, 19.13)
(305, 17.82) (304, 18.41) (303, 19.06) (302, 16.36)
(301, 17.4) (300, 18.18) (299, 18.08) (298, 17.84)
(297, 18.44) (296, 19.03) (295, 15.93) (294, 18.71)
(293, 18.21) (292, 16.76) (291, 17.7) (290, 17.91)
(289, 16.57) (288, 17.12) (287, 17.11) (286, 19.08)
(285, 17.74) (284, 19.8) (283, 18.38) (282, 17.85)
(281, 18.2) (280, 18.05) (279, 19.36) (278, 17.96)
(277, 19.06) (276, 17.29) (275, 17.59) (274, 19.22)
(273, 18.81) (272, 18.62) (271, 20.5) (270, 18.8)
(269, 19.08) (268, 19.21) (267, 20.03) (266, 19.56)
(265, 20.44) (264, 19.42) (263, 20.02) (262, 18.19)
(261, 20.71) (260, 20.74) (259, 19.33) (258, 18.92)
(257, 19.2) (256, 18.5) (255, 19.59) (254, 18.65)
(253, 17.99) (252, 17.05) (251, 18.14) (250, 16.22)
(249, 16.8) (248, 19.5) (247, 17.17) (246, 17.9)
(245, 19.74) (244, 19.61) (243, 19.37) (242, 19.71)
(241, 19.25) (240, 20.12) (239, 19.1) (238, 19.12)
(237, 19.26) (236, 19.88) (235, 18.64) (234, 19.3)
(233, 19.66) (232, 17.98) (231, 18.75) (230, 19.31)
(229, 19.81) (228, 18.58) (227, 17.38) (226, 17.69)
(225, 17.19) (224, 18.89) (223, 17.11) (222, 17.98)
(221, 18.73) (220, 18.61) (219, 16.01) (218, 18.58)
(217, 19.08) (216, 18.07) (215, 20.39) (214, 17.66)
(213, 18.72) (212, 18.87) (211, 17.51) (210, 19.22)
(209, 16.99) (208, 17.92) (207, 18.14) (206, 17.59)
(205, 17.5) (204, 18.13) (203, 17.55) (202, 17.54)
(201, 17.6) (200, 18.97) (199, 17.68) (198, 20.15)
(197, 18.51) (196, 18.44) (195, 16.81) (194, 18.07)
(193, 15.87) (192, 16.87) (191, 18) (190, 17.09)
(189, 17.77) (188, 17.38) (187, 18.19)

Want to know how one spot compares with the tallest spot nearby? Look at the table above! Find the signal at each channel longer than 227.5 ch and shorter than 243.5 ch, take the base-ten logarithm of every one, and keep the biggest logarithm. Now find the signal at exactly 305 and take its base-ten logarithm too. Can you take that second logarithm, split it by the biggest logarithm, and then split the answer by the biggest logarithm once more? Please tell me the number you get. 0.736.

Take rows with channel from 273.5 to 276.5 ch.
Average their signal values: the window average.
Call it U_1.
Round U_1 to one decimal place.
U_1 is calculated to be 18.0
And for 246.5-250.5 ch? 17.4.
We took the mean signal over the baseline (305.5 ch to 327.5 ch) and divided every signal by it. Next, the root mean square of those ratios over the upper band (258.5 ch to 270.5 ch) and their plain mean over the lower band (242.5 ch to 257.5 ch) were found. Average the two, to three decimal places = 0.946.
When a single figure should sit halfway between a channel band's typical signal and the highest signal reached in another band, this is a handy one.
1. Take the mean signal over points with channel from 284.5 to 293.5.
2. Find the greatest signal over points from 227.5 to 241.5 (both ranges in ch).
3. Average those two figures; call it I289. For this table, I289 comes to 18.8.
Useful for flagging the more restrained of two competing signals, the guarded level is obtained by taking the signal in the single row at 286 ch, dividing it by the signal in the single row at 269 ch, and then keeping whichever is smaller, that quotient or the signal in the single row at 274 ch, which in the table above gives 1.00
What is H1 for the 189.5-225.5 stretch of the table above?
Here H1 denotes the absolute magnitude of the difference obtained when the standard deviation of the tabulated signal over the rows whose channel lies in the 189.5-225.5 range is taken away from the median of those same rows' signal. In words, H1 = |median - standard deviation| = 17.0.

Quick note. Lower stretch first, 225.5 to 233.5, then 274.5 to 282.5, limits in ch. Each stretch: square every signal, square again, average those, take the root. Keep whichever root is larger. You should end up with 350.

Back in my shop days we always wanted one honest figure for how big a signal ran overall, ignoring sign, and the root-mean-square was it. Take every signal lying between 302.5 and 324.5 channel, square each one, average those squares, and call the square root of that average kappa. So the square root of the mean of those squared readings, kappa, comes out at 20.1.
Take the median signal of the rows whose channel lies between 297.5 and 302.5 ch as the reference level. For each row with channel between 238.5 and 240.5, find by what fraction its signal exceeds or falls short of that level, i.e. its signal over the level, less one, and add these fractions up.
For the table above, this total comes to 0.20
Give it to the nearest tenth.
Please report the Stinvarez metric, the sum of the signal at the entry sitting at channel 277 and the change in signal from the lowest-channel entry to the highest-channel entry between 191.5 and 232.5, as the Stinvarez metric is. 20.2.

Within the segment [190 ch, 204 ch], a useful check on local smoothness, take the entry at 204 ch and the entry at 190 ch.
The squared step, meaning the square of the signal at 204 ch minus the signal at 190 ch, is 1.1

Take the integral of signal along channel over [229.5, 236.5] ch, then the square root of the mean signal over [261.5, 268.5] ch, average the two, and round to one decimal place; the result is 69.0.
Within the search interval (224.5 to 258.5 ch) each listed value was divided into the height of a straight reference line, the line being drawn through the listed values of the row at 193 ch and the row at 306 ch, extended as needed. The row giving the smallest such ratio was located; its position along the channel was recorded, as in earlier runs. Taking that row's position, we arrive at 229 ch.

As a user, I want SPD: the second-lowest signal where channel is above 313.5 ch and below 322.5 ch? 18.07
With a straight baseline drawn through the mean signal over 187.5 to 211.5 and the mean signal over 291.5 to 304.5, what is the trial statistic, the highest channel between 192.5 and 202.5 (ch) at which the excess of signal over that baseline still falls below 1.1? 202 ch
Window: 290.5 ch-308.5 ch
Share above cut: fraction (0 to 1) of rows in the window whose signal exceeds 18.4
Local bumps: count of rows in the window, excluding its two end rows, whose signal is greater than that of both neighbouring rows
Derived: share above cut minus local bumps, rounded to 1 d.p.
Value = -3.6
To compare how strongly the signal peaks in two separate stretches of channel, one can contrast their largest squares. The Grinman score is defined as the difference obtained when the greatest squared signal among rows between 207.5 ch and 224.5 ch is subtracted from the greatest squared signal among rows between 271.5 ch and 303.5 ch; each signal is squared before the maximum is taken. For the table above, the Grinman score -24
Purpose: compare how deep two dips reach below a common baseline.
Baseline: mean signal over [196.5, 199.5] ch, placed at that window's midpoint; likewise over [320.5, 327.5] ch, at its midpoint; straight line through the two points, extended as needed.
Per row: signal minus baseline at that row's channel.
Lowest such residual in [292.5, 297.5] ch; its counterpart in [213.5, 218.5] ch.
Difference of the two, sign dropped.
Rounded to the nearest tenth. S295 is 1.6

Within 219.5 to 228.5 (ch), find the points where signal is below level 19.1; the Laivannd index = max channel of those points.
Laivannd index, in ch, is 228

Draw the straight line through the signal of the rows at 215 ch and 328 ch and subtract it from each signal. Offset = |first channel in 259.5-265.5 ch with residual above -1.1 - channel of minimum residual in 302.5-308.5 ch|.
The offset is 45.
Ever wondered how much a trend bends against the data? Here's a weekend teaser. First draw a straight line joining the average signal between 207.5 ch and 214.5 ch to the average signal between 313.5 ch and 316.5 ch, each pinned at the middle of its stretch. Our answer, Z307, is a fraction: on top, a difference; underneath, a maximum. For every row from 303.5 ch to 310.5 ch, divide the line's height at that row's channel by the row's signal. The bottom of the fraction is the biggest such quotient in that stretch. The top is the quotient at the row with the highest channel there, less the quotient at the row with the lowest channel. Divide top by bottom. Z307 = -0.20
